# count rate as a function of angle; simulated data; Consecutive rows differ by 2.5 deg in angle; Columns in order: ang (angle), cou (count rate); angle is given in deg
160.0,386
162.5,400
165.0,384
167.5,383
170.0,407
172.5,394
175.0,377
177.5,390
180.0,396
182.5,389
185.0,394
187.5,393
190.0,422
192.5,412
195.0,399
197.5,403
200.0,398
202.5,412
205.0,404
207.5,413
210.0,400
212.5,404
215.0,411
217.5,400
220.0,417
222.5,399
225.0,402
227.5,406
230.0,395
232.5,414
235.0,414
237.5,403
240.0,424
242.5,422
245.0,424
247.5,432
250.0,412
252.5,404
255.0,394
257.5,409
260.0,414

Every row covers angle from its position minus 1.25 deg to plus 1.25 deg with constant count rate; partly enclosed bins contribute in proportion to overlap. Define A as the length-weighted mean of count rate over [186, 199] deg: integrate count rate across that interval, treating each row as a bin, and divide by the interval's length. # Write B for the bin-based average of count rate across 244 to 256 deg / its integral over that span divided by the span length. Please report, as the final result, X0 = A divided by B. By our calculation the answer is 0.98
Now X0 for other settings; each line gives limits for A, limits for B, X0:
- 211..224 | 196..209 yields 1.00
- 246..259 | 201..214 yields 1.01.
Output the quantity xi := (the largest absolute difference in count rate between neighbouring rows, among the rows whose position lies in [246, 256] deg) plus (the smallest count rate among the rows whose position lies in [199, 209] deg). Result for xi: 418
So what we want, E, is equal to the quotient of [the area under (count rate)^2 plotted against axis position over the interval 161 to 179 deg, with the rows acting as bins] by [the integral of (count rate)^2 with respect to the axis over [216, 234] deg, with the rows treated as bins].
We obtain 0.93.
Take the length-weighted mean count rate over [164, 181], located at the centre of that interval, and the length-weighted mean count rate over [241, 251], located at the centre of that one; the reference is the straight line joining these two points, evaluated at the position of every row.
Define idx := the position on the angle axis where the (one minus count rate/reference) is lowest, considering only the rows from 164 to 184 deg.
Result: 170.0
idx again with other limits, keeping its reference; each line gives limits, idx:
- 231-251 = 247.5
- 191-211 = 192.5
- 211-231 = 220.0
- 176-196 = 190.0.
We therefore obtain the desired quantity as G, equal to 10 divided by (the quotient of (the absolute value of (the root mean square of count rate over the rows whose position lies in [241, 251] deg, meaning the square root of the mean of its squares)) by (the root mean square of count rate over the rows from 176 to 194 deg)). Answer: 9.5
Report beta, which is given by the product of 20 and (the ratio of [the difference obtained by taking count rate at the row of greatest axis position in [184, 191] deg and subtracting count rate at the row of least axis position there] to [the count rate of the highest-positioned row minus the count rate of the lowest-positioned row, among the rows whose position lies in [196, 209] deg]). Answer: 56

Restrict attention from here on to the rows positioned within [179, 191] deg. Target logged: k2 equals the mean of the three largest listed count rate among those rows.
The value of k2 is 404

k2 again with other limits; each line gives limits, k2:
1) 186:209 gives 416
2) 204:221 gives 414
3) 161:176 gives 400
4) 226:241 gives 417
